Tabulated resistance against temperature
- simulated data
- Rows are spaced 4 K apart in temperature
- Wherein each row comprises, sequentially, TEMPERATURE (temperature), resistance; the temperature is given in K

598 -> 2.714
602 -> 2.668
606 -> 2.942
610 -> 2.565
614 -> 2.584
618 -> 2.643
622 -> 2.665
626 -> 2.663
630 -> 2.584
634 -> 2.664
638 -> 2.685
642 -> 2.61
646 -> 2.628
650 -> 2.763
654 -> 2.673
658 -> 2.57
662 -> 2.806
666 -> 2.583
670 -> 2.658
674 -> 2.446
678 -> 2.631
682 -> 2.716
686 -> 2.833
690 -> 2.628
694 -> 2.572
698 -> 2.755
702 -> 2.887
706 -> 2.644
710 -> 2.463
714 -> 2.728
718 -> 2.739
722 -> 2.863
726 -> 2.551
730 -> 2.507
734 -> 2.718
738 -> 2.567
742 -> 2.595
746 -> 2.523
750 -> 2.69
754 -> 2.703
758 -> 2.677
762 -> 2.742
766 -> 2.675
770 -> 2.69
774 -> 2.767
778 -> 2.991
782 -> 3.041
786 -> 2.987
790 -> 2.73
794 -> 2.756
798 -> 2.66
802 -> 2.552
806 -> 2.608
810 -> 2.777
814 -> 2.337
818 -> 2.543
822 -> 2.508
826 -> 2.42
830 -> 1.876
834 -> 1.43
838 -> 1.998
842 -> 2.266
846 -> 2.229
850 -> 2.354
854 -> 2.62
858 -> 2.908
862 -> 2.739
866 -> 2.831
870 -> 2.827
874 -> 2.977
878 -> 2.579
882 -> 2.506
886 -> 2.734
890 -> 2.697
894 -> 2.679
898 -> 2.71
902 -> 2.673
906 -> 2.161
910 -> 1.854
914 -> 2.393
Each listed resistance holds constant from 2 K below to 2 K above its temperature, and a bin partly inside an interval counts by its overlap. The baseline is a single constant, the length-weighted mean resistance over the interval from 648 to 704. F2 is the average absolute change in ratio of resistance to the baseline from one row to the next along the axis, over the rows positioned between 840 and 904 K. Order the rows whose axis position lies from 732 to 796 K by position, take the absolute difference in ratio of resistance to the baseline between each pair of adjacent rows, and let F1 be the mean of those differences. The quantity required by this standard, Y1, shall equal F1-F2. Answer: -0.016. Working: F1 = 0.032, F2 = 0.049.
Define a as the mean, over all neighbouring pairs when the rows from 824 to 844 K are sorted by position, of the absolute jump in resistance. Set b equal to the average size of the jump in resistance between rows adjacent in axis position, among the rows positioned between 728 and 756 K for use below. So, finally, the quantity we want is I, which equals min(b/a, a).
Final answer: 0.23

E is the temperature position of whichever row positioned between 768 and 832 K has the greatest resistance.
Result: 782 K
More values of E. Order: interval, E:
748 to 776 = 774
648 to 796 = 782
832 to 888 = 874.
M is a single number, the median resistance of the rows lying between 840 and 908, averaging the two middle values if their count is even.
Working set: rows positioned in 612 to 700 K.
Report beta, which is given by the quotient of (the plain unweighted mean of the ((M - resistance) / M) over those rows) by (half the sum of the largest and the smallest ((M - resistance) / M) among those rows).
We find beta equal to 0.7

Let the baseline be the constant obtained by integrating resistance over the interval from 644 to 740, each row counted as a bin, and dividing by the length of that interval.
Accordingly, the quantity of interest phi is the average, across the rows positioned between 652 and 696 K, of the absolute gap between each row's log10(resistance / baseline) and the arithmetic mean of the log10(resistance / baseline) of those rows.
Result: 0.013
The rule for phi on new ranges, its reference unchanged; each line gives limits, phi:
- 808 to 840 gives 0.074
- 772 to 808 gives 0.022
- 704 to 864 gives 0.038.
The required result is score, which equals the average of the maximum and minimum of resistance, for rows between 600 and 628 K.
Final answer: 2.75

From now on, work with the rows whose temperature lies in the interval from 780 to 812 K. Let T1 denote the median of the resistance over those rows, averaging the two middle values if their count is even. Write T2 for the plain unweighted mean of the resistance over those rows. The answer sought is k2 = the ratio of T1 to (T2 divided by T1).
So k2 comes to 2.72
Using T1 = 2.74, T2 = 2.76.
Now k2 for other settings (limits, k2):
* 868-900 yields 2.69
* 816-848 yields 2.34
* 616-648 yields 2.66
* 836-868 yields 2.48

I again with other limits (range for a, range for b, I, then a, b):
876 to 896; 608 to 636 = 0.09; 0.09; 0.04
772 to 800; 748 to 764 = 0.12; 0.12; 0.03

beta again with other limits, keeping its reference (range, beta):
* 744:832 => 0.1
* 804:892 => 0.4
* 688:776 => 2.9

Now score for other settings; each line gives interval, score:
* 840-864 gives 2.57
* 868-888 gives 2.74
